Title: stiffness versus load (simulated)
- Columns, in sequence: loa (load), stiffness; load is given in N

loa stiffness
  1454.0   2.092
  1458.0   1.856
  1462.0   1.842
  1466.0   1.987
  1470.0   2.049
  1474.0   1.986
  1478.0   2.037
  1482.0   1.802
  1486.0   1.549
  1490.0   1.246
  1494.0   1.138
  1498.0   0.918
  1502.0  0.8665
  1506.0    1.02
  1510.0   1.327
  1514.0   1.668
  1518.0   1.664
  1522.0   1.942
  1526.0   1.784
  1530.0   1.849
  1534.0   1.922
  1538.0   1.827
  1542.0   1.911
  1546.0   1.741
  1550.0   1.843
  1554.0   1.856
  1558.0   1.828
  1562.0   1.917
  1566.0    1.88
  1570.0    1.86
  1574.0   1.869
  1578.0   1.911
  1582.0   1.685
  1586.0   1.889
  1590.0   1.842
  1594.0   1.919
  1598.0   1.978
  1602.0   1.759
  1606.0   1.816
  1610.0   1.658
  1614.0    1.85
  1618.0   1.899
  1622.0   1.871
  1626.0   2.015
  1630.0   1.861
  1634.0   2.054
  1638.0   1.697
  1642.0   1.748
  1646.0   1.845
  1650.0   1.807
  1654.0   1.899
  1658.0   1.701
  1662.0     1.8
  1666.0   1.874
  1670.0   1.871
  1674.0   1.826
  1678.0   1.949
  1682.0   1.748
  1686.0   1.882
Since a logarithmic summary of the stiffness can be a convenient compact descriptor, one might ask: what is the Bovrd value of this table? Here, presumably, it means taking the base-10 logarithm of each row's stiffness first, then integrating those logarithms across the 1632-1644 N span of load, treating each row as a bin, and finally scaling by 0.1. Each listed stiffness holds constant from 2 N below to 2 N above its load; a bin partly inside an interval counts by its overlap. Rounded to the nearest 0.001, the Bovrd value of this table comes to 0.314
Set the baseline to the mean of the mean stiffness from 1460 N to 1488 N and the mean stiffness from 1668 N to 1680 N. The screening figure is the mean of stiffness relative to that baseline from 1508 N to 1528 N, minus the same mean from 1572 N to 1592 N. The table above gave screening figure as -0.16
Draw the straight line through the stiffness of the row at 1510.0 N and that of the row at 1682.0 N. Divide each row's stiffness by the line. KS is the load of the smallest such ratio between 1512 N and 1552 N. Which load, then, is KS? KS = 1546.0 N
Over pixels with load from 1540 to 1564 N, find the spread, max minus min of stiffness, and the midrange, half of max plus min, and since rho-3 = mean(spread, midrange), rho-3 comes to 1.00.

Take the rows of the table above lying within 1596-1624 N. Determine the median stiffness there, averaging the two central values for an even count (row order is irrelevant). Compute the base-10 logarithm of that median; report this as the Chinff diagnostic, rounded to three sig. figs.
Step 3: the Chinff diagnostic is 0.267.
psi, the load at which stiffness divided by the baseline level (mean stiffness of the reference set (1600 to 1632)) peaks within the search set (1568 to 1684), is 1634.0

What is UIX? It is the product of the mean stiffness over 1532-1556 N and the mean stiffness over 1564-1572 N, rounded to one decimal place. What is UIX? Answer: 3.5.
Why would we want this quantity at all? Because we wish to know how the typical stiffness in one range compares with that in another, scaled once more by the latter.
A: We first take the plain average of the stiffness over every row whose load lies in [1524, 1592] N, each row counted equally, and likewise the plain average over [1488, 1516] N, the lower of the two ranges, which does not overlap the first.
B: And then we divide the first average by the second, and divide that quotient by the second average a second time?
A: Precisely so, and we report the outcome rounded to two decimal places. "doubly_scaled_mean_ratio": 1.35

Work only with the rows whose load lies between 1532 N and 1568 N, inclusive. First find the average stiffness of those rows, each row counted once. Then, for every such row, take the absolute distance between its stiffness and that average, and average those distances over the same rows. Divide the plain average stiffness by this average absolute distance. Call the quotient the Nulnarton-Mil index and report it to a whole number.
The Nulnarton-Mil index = 43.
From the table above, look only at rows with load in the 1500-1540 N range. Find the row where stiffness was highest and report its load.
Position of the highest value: 1522.0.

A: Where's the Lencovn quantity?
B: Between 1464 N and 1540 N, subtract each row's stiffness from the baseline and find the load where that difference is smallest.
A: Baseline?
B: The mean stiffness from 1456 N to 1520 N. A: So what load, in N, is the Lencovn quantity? 1470.0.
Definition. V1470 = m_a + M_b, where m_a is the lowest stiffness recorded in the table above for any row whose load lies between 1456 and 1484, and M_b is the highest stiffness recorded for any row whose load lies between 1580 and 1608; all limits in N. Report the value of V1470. 3.78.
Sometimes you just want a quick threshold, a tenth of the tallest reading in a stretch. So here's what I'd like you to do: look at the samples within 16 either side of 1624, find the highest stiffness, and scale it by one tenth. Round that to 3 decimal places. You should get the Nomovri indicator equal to 0.205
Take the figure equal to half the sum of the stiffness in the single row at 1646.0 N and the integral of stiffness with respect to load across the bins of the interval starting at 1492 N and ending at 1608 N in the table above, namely 100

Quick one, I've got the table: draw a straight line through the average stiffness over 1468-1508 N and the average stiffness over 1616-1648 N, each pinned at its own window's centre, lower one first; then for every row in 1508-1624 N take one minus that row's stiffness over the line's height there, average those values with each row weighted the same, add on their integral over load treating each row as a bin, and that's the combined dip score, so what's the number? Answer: -9.6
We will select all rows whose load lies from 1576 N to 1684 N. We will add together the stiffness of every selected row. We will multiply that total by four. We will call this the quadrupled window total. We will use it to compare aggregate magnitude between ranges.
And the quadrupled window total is 199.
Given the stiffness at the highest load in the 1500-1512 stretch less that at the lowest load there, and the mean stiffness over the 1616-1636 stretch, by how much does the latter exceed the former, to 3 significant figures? 1.48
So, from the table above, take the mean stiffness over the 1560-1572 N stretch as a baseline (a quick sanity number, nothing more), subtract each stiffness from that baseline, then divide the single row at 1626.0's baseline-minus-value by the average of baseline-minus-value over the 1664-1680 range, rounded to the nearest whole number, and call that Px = -23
